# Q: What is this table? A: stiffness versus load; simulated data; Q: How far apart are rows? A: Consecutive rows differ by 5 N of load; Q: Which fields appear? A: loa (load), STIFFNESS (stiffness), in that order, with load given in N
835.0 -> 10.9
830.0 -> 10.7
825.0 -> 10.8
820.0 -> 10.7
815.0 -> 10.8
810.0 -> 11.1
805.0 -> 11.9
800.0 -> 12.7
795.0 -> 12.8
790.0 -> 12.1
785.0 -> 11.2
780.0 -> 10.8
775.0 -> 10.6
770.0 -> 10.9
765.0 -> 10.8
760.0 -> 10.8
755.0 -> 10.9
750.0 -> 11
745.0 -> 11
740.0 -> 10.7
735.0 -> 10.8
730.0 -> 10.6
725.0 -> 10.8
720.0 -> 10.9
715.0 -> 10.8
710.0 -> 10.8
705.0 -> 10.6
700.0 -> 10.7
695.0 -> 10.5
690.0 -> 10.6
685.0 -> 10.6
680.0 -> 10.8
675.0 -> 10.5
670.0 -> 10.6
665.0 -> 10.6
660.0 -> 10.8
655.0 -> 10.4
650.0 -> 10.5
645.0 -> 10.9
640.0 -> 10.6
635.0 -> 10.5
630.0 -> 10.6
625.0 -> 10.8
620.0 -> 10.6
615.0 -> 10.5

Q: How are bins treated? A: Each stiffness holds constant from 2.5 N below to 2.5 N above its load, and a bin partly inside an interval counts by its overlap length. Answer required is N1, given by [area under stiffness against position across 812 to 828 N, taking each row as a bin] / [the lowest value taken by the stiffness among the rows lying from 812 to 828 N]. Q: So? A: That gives 16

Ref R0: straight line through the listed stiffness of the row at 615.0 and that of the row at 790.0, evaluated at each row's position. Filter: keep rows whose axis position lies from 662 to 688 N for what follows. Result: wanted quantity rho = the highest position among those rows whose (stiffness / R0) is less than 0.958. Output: 685.0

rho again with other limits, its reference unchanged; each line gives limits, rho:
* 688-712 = 710.0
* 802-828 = 825.0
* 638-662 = 655.0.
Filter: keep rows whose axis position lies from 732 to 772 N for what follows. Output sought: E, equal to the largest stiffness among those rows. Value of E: 11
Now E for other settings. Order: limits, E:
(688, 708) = 10.7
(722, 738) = 10.8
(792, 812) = 12.8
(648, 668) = 10.8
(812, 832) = 10.8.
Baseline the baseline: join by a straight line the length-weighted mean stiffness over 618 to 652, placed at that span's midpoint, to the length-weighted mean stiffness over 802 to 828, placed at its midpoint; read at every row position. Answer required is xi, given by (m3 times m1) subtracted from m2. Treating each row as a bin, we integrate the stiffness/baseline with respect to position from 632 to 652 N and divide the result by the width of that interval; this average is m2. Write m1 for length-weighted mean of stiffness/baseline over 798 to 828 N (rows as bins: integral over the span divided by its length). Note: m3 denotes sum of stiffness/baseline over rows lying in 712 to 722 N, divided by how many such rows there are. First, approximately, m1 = 1.02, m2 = 0.997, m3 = 1.00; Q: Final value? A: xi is -0.02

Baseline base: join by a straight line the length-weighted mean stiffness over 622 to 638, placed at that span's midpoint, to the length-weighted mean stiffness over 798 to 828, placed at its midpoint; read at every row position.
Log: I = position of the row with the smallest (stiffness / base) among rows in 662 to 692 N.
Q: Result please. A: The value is 675.0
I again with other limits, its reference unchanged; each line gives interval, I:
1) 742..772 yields 765.0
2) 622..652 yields 650.0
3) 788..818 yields 815.0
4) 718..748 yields 730.0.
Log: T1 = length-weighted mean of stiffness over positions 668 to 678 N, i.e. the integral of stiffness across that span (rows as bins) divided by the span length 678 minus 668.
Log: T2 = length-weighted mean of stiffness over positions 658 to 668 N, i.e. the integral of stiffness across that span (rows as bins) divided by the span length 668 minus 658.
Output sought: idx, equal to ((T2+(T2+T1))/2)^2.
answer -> 255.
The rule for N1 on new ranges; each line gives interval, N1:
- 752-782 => 31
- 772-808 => 40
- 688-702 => 14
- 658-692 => 34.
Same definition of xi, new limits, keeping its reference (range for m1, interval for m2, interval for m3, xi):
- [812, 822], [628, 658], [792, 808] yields -0.10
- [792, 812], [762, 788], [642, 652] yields -0.11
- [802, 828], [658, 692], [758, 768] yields 0.00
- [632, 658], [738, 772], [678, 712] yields 0.01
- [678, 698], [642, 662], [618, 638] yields 0.01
